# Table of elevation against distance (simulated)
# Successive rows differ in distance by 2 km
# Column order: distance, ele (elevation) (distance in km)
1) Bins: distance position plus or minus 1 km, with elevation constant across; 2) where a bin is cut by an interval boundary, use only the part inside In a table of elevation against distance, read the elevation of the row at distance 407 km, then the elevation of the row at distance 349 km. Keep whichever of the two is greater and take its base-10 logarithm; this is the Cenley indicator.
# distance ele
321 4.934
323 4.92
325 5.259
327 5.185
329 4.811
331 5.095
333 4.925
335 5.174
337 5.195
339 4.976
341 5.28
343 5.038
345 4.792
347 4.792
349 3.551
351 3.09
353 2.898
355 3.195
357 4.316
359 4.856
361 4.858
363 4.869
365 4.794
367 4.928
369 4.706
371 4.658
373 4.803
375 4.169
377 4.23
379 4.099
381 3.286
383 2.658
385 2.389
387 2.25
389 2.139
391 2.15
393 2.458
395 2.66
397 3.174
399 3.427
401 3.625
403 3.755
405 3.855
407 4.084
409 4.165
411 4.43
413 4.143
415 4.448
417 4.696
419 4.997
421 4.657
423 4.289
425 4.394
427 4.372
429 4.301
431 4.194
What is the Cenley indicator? 0.611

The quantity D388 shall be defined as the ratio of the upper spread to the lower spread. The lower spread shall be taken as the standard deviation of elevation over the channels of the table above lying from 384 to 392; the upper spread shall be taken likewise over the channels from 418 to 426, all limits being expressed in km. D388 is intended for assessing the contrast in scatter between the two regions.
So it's 2.7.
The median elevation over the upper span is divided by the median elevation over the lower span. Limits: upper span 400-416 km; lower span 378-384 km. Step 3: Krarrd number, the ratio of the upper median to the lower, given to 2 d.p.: 1.25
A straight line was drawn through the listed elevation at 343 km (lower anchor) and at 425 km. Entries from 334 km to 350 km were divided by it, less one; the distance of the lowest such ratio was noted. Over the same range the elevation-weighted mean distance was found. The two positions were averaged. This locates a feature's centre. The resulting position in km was 345.3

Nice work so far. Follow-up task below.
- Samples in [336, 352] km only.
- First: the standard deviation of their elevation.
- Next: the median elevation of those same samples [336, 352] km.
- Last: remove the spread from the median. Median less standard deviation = 4.1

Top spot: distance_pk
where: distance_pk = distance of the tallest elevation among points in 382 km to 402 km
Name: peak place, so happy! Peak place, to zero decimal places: 401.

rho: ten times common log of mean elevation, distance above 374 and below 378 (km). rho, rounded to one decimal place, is 6.2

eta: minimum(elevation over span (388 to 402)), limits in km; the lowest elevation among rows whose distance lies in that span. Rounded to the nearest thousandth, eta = 2.139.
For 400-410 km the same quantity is 3.625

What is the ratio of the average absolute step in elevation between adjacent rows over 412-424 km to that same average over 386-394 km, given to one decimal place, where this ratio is 2.2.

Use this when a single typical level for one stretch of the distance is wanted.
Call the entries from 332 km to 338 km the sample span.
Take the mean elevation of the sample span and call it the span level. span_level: 5.1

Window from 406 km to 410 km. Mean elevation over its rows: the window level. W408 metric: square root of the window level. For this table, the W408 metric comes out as 2.03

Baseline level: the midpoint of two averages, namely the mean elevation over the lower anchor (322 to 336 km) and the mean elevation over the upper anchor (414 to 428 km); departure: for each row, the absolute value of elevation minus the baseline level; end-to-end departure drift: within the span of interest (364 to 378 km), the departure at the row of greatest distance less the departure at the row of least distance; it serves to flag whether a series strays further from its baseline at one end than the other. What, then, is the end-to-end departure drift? 0.56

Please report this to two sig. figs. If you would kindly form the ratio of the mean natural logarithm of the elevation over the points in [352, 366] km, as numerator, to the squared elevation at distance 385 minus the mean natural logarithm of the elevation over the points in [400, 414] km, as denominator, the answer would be 0.33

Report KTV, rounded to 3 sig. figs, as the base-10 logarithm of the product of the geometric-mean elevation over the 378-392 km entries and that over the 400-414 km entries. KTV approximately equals 1.02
